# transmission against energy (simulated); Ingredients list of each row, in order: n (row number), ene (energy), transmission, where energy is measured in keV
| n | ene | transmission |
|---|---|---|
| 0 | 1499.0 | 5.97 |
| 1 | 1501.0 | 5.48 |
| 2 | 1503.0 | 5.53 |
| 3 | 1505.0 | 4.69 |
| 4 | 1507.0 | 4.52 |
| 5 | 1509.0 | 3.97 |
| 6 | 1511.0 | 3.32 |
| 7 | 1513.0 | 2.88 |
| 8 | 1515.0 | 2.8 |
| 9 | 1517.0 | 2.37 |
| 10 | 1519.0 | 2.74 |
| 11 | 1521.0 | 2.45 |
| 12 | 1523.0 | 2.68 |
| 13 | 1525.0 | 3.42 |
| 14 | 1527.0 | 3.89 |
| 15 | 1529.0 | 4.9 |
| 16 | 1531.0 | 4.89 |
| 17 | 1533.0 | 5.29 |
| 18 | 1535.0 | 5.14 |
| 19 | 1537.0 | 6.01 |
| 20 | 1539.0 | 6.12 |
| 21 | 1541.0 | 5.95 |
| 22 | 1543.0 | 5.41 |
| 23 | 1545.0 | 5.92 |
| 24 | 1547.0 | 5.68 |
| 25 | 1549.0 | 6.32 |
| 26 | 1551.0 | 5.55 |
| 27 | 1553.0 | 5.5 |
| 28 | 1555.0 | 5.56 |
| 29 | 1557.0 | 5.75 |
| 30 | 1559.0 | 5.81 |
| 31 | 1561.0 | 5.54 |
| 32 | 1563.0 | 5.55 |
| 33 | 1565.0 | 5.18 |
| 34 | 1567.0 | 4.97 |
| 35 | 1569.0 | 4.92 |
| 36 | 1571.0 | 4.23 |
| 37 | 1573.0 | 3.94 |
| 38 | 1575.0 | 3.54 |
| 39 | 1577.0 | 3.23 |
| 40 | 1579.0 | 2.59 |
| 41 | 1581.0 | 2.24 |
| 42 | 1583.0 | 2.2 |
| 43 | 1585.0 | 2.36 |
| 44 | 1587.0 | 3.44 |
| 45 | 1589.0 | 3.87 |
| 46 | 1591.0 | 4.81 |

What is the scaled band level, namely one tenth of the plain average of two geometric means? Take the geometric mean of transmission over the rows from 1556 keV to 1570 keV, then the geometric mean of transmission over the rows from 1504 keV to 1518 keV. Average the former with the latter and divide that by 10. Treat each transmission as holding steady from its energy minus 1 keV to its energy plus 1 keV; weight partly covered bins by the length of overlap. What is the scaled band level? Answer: 0.439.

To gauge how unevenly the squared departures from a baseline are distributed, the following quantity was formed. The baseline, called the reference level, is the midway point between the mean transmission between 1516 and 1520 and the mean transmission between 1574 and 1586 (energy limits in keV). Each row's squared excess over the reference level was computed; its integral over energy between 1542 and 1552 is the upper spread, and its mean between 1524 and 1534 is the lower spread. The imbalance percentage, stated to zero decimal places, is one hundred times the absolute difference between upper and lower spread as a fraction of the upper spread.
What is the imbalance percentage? 96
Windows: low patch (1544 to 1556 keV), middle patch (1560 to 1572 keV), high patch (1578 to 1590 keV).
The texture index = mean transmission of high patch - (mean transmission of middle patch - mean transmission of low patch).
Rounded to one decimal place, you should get 3.5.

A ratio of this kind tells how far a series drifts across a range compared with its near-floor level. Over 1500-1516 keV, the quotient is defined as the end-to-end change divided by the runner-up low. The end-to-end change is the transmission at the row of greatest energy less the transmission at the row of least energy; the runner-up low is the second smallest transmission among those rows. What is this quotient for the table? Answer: -0.93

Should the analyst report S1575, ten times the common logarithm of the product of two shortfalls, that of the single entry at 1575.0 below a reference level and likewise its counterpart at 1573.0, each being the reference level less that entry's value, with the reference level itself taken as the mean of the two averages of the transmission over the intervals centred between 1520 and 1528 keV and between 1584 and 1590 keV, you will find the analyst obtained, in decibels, -5.4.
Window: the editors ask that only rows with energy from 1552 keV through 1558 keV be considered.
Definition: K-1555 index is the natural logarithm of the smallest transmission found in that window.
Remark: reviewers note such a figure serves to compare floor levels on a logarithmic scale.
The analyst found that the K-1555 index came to 1.70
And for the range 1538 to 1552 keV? 1.69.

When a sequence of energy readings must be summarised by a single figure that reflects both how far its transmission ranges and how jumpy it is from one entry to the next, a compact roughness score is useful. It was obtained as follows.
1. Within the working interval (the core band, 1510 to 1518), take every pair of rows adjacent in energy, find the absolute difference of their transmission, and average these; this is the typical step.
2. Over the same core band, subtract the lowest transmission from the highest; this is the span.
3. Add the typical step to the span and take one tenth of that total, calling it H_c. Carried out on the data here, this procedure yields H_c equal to 0.13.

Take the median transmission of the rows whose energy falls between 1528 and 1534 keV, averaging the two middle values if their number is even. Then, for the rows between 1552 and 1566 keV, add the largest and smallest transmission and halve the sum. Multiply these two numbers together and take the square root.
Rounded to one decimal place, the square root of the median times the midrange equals 5.2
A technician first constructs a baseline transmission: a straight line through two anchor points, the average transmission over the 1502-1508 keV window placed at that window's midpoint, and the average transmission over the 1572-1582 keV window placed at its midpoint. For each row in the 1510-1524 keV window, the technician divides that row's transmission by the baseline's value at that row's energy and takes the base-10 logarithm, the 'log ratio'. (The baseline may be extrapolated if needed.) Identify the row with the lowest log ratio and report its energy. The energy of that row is 1517.0 keV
